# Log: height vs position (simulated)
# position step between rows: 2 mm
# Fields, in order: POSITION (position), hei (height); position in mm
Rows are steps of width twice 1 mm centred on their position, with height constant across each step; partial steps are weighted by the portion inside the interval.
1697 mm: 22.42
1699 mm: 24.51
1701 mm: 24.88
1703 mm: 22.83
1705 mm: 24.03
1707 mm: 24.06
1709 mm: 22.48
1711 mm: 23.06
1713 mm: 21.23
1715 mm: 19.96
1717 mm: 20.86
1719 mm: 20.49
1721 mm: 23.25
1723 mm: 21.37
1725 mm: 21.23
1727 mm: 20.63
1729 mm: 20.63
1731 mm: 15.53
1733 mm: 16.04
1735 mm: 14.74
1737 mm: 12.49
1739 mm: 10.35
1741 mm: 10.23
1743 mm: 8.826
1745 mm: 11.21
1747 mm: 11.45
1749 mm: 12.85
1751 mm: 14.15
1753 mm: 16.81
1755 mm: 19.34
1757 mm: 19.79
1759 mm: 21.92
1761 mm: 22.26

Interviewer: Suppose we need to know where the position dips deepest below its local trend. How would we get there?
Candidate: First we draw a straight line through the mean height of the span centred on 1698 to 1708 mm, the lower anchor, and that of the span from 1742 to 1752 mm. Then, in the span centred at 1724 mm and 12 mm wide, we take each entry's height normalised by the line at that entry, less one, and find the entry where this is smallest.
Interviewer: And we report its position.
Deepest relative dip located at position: 1719 mm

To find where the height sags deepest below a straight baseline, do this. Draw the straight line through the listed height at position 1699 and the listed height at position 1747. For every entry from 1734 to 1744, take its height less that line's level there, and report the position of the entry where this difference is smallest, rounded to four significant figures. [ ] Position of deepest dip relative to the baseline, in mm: 1743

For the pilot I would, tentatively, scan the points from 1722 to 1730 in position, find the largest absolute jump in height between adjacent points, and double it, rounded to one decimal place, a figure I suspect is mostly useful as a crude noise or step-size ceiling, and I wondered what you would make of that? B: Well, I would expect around 1.2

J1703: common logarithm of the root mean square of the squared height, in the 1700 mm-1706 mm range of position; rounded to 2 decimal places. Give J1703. 2.76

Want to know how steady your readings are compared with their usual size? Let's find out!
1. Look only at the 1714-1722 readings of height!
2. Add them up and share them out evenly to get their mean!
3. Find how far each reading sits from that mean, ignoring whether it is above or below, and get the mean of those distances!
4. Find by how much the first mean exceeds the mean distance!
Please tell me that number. 20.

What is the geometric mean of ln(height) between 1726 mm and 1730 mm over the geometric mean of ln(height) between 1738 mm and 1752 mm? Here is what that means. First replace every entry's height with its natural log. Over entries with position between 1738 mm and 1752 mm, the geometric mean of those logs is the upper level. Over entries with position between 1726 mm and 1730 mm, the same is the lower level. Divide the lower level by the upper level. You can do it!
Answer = 1.26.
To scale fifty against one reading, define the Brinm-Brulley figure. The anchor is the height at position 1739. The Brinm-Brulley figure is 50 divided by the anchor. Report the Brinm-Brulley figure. 4.83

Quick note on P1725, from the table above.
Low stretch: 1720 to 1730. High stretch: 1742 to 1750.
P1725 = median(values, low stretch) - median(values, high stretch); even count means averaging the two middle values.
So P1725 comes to 10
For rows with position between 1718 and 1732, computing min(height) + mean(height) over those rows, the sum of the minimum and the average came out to 36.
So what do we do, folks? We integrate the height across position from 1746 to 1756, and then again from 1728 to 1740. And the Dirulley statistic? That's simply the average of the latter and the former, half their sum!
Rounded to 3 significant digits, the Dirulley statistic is 164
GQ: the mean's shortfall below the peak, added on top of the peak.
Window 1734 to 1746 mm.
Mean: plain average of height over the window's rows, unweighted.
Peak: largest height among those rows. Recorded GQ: 18.2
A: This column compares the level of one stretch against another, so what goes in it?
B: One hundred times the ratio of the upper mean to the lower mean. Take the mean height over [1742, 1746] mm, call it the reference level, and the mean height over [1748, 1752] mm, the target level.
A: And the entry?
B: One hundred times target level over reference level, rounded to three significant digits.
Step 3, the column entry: 135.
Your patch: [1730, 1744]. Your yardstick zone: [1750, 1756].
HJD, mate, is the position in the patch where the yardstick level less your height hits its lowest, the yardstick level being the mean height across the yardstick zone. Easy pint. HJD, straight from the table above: 1733 mm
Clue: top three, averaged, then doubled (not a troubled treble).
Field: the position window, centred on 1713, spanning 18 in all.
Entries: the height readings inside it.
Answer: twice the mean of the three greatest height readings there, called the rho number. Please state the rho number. 48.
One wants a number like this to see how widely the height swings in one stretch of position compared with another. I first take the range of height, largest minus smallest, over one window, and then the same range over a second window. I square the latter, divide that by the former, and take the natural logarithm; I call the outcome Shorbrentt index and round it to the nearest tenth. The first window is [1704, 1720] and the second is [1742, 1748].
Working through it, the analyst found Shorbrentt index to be 0.5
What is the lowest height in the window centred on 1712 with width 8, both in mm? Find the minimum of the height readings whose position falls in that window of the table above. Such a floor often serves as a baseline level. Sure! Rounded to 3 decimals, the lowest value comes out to 19.960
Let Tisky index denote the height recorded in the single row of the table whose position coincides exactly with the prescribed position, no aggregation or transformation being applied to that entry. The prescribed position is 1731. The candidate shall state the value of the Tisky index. 15.53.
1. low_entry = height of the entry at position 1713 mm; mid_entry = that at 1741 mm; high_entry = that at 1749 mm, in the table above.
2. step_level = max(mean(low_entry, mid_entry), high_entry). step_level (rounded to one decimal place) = 15.7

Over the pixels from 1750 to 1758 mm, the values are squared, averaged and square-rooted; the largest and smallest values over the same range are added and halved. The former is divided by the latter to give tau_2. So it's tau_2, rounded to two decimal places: 1.04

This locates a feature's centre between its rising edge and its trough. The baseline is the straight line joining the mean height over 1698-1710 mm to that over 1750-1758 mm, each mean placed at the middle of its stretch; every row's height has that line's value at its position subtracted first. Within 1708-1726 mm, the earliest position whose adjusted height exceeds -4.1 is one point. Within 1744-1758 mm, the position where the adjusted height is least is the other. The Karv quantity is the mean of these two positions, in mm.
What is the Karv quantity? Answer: 1727 mm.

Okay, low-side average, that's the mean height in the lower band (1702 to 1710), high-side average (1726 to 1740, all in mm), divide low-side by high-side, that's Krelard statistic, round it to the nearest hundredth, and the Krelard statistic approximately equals 1.48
